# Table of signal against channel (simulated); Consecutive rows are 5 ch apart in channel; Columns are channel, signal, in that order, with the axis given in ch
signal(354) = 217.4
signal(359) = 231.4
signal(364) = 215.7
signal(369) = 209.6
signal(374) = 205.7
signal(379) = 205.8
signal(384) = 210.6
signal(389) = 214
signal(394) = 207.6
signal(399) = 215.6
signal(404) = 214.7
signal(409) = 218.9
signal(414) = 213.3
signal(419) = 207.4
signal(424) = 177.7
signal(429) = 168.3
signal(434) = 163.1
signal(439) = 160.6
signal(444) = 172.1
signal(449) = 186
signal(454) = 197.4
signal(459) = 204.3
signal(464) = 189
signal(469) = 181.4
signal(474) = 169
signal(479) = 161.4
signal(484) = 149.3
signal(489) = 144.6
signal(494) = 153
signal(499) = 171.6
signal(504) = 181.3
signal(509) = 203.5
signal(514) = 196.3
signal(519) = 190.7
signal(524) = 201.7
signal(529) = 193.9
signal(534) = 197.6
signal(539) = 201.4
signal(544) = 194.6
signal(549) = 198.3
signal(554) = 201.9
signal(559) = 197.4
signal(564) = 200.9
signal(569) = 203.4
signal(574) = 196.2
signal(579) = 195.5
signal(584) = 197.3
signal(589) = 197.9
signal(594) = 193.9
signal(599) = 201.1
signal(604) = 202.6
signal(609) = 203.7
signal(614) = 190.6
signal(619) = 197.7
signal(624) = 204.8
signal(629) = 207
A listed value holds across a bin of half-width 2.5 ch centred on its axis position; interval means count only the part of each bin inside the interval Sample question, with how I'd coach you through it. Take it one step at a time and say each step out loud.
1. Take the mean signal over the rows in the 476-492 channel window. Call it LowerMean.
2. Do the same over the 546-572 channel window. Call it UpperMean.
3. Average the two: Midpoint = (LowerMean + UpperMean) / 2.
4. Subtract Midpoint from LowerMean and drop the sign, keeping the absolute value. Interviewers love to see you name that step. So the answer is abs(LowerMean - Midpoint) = 24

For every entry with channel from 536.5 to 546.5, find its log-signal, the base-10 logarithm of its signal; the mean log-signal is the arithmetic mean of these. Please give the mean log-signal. 2.30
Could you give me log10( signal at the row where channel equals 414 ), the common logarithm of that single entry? 2.33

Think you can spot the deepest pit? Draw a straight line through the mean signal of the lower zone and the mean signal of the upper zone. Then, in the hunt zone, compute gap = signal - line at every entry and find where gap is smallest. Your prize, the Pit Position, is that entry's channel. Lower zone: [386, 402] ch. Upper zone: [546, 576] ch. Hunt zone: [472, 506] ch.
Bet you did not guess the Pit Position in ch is 489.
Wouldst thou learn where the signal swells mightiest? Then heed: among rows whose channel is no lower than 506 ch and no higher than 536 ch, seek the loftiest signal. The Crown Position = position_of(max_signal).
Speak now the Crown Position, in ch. 509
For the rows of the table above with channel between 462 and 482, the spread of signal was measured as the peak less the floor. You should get 28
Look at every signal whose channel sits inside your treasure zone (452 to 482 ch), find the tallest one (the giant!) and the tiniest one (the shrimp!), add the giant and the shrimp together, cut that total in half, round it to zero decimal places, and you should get 183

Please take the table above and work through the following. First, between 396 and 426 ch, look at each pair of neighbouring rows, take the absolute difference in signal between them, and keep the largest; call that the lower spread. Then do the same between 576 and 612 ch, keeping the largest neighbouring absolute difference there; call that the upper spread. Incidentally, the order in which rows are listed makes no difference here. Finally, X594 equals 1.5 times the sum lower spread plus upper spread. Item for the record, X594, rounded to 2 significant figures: 55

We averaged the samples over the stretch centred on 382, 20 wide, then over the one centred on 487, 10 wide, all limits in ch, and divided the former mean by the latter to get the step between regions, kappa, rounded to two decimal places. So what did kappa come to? 1.42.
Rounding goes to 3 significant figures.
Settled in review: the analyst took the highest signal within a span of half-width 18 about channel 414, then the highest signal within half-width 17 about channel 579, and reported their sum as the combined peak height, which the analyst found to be 422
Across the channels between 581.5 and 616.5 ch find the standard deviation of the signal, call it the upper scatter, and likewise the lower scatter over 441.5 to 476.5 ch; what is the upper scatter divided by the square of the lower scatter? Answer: 0.03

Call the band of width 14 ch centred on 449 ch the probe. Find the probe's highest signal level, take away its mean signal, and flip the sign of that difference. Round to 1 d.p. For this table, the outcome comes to -12.2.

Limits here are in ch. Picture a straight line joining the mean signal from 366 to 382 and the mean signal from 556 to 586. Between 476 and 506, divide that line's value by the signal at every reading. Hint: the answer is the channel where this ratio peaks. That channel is 489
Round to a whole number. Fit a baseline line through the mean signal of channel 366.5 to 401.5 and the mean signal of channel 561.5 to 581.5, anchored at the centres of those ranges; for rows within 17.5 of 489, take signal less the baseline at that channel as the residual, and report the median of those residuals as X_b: -43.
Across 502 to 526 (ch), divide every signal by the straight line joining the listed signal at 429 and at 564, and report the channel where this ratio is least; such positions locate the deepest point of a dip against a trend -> 504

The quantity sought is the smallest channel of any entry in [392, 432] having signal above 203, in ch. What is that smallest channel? 394 ch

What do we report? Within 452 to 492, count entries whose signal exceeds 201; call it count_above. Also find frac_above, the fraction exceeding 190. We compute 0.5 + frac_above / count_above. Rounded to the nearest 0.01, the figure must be 0.75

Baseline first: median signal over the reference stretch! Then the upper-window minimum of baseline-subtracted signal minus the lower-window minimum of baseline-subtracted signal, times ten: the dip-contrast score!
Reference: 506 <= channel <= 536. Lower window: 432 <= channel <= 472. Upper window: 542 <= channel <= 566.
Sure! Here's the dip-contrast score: 340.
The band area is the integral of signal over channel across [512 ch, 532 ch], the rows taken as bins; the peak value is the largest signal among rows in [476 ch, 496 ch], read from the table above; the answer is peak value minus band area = -3752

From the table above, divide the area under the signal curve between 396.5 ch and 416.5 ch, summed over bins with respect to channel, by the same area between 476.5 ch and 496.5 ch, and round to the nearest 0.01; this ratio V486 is 1.42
